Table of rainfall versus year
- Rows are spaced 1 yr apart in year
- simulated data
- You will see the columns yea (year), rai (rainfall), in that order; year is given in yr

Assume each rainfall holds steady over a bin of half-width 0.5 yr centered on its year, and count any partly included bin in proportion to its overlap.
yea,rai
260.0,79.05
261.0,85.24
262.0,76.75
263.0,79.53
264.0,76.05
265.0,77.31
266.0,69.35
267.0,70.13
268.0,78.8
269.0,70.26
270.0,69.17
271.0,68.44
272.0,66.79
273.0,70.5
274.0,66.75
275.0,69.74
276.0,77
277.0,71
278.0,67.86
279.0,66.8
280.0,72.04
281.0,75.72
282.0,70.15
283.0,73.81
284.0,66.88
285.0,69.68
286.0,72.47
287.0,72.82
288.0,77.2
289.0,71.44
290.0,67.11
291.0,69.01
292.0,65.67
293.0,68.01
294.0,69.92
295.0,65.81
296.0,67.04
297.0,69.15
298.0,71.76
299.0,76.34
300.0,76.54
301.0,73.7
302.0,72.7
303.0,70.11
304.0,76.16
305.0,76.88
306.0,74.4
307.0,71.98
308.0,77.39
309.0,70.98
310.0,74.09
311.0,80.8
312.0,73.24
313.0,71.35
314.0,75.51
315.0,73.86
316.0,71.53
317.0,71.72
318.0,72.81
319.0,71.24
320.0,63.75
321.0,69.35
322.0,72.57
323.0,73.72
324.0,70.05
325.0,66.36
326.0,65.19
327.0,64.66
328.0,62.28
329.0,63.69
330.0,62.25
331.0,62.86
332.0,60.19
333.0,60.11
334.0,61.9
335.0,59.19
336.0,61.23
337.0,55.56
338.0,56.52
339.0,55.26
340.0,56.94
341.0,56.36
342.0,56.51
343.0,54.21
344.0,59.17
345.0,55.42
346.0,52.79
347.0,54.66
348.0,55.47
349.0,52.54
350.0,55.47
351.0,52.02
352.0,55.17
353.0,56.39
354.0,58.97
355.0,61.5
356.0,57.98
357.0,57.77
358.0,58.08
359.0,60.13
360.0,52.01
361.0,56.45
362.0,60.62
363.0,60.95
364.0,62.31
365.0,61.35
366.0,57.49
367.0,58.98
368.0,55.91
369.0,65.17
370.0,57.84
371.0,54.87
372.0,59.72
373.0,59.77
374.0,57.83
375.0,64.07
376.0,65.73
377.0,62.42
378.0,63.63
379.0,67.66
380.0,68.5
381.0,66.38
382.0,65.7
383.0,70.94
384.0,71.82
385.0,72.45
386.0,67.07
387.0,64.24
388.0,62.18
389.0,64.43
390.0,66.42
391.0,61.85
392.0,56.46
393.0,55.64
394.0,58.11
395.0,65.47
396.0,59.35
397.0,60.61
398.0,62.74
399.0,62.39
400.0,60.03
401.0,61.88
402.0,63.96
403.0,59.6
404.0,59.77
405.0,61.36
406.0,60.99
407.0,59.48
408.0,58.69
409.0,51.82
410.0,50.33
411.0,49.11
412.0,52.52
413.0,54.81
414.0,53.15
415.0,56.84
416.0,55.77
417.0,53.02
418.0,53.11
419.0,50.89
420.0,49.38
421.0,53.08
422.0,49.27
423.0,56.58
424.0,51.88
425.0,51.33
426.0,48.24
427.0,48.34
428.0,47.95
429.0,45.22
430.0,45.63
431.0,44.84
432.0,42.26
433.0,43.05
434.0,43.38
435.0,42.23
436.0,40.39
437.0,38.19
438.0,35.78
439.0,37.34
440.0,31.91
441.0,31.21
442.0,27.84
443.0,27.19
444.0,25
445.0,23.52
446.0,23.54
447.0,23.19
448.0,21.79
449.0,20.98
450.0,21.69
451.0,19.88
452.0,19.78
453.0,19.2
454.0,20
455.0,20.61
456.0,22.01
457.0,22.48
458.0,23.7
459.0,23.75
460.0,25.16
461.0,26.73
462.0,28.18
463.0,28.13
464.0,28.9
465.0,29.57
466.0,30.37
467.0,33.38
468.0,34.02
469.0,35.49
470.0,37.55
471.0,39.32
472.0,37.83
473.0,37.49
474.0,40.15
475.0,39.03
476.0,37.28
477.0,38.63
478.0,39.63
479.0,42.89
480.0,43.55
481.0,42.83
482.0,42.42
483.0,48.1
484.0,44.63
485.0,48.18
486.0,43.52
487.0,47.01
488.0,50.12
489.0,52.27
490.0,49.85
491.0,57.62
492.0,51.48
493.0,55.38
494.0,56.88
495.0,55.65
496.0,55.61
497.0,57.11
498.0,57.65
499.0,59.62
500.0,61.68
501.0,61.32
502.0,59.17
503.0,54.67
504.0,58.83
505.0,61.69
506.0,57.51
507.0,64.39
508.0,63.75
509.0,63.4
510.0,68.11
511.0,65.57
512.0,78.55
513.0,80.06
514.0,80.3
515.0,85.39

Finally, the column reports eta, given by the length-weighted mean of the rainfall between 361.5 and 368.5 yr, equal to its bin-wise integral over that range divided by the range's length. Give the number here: 60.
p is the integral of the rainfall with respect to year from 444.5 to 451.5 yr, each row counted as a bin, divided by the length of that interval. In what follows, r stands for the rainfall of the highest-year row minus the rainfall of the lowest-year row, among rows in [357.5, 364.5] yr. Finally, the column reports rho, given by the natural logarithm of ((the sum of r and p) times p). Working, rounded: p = 22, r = 4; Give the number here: 6.36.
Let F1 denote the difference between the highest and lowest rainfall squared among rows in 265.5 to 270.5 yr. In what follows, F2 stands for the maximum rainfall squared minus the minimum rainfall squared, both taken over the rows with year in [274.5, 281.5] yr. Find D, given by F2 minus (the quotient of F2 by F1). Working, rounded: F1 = 1425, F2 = 1467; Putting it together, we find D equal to 1466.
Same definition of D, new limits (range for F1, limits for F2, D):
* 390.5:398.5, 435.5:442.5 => 856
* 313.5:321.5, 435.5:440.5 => 613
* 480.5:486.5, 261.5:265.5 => 540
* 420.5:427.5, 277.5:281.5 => 1270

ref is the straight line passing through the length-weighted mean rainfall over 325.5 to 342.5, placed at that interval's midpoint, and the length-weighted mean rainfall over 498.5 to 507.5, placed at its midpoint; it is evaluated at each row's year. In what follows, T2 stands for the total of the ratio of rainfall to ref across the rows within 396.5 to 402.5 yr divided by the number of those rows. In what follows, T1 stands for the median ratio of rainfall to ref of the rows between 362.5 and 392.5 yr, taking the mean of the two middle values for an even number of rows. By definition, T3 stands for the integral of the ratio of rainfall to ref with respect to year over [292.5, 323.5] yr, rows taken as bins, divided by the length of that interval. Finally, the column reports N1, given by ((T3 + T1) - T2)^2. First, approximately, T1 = 1.05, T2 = 1.03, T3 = 1.21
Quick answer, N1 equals 1.5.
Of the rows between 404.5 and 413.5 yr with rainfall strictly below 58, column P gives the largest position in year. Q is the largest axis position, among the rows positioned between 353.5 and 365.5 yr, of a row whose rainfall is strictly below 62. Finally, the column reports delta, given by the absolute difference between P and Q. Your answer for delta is 48 yr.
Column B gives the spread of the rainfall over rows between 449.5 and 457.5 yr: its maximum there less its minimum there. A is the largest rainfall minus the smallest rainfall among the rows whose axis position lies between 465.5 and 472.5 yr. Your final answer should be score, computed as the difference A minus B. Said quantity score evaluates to 5.7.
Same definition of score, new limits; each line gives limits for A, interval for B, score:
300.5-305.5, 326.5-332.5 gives 2.3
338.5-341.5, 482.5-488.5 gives -4.9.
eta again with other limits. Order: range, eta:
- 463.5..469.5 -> 32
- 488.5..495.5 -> 54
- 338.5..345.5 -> 56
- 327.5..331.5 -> 63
